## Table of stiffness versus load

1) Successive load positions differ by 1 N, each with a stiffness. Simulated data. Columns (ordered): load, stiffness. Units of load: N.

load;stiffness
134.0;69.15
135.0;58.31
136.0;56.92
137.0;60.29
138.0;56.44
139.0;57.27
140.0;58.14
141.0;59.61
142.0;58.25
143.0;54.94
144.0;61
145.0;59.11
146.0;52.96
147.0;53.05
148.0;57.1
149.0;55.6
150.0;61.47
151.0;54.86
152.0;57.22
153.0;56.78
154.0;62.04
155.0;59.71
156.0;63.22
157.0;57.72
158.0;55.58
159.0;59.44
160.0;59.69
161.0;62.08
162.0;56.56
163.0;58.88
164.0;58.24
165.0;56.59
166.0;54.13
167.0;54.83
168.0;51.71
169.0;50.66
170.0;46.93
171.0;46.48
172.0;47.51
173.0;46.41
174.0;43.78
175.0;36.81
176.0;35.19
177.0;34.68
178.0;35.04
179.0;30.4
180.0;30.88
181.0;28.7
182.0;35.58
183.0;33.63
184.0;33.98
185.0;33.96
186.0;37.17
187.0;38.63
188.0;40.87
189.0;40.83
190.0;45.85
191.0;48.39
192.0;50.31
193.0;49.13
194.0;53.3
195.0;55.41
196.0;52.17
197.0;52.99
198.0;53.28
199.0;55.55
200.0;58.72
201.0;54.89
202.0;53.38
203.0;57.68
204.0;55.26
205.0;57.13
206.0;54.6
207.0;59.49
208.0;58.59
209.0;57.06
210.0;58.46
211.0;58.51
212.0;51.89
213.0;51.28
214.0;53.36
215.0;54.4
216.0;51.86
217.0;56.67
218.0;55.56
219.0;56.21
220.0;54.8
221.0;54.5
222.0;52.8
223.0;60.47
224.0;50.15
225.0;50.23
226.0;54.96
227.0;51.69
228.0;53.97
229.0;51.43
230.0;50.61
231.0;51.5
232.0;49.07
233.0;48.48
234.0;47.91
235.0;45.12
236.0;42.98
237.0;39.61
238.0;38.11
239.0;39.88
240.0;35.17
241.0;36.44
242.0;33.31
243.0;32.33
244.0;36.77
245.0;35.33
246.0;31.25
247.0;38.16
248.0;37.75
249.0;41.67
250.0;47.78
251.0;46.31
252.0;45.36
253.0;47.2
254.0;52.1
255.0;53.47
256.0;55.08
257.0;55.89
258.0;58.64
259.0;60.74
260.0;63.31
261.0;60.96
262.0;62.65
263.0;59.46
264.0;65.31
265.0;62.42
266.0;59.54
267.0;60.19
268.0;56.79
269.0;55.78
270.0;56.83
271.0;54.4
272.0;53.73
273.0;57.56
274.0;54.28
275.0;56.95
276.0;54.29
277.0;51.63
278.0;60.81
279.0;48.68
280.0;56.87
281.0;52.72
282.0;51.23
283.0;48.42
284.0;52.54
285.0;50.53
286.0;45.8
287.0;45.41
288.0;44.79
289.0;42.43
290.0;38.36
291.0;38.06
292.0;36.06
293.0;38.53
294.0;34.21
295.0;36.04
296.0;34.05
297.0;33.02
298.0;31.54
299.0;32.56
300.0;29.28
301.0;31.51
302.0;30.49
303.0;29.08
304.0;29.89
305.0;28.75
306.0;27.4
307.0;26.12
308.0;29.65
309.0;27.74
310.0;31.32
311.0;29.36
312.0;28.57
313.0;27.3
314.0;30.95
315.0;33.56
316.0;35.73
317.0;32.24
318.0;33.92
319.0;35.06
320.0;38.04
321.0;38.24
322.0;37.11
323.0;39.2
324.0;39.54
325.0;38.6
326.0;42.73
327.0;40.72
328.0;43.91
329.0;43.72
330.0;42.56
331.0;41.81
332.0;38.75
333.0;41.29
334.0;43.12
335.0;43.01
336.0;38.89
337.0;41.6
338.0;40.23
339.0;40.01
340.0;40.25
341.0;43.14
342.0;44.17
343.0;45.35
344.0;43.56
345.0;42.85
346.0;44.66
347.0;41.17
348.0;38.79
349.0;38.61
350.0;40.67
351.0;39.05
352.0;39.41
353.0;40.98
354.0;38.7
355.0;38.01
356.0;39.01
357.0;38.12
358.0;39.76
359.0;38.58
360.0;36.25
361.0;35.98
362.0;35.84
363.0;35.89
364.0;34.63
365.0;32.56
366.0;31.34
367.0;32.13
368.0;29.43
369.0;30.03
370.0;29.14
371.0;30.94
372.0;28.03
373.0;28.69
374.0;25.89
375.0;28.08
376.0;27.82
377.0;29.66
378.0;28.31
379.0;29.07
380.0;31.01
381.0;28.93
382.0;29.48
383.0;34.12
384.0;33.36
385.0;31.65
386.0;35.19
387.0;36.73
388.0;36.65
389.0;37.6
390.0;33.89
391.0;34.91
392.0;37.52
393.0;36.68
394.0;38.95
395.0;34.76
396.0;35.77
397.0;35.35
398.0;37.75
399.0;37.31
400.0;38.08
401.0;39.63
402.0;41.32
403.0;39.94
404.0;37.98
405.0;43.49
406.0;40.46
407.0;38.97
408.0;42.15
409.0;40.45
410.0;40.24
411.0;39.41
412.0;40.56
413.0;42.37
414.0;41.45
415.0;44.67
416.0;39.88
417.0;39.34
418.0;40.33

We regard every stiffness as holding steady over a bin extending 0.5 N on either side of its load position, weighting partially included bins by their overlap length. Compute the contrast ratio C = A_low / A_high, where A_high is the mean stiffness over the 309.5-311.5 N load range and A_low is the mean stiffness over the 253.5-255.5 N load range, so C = 1.74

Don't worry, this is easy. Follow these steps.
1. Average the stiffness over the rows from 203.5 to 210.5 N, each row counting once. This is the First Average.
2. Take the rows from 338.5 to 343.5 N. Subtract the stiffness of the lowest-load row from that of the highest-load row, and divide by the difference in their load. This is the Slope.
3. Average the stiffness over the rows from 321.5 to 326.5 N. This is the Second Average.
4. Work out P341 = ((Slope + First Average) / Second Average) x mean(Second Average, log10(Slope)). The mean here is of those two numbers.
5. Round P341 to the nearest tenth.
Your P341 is 29.4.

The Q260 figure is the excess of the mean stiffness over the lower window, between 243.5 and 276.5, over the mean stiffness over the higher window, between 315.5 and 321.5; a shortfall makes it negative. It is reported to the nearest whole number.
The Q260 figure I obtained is 17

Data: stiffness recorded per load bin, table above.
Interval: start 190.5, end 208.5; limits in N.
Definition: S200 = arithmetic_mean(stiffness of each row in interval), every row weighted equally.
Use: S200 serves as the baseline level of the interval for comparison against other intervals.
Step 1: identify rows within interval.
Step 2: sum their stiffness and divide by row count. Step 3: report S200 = 54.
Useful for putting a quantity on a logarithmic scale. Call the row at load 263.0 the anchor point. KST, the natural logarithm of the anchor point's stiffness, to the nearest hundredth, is 4.09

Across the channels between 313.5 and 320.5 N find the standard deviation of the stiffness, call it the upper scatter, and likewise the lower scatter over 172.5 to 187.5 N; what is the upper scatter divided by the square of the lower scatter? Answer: 0.11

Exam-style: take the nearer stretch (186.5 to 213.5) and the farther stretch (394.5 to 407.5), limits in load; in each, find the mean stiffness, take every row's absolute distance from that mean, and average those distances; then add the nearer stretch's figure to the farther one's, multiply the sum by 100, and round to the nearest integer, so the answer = 624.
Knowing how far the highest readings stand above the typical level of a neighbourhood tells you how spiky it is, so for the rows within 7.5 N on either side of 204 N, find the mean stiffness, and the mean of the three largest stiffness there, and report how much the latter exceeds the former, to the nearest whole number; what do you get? 3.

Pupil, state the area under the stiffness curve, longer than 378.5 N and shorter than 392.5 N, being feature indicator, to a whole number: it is 470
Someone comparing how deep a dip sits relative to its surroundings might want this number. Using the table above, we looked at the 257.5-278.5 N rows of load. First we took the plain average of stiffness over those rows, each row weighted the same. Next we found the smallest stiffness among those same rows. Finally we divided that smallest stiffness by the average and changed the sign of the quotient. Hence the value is -0.88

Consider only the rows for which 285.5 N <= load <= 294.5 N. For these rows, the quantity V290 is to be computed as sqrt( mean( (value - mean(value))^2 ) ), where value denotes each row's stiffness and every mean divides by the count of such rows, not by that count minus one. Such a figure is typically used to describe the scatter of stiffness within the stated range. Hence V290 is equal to 4.05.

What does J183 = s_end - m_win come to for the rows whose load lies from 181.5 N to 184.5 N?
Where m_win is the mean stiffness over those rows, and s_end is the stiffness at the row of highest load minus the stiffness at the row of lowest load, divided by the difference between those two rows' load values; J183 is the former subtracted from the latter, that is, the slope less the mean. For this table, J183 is -35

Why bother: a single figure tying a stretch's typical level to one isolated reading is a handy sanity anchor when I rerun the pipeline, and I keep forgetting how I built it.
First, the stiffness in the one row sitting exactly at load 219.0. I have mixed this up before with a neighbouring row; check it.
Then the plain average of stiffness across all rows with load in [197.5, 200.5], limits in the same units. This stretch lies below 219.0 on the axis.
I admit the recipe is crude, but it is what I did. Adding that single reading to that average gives 112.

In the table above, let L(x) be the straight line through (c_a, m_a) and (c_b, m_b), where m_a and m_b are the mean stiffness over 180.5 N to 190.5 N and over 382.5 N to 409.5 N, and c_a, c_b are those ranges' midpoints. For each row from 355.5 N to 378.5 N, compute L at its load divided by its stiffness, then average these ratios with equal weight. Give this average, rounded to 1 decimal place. 1.2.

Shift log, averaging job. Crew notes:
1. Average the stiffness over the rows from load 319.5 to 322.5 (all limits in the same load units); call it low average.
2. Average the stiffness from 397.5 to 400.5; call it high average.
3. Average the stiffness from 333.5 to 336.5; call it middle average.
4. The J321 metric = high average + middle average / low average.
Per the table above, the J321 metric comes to 39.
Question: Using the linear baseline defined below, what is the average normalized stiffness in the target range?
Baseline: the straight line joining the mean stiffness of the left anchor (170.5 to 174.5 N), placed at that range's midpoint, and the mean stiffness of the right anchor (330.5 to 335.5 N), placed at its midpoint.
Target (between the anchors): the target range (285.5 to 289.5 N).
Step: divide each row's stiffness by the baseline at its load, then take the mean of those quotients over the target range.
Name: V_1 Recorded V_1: 1.0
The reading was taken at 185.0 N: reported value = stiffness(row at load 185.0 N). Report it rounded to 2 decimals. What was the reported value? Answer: 33.96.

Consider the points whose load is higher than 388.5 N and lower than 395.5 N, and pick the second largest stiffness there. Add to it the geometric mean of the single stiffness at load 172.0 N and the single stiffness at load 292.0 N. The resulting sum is 79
